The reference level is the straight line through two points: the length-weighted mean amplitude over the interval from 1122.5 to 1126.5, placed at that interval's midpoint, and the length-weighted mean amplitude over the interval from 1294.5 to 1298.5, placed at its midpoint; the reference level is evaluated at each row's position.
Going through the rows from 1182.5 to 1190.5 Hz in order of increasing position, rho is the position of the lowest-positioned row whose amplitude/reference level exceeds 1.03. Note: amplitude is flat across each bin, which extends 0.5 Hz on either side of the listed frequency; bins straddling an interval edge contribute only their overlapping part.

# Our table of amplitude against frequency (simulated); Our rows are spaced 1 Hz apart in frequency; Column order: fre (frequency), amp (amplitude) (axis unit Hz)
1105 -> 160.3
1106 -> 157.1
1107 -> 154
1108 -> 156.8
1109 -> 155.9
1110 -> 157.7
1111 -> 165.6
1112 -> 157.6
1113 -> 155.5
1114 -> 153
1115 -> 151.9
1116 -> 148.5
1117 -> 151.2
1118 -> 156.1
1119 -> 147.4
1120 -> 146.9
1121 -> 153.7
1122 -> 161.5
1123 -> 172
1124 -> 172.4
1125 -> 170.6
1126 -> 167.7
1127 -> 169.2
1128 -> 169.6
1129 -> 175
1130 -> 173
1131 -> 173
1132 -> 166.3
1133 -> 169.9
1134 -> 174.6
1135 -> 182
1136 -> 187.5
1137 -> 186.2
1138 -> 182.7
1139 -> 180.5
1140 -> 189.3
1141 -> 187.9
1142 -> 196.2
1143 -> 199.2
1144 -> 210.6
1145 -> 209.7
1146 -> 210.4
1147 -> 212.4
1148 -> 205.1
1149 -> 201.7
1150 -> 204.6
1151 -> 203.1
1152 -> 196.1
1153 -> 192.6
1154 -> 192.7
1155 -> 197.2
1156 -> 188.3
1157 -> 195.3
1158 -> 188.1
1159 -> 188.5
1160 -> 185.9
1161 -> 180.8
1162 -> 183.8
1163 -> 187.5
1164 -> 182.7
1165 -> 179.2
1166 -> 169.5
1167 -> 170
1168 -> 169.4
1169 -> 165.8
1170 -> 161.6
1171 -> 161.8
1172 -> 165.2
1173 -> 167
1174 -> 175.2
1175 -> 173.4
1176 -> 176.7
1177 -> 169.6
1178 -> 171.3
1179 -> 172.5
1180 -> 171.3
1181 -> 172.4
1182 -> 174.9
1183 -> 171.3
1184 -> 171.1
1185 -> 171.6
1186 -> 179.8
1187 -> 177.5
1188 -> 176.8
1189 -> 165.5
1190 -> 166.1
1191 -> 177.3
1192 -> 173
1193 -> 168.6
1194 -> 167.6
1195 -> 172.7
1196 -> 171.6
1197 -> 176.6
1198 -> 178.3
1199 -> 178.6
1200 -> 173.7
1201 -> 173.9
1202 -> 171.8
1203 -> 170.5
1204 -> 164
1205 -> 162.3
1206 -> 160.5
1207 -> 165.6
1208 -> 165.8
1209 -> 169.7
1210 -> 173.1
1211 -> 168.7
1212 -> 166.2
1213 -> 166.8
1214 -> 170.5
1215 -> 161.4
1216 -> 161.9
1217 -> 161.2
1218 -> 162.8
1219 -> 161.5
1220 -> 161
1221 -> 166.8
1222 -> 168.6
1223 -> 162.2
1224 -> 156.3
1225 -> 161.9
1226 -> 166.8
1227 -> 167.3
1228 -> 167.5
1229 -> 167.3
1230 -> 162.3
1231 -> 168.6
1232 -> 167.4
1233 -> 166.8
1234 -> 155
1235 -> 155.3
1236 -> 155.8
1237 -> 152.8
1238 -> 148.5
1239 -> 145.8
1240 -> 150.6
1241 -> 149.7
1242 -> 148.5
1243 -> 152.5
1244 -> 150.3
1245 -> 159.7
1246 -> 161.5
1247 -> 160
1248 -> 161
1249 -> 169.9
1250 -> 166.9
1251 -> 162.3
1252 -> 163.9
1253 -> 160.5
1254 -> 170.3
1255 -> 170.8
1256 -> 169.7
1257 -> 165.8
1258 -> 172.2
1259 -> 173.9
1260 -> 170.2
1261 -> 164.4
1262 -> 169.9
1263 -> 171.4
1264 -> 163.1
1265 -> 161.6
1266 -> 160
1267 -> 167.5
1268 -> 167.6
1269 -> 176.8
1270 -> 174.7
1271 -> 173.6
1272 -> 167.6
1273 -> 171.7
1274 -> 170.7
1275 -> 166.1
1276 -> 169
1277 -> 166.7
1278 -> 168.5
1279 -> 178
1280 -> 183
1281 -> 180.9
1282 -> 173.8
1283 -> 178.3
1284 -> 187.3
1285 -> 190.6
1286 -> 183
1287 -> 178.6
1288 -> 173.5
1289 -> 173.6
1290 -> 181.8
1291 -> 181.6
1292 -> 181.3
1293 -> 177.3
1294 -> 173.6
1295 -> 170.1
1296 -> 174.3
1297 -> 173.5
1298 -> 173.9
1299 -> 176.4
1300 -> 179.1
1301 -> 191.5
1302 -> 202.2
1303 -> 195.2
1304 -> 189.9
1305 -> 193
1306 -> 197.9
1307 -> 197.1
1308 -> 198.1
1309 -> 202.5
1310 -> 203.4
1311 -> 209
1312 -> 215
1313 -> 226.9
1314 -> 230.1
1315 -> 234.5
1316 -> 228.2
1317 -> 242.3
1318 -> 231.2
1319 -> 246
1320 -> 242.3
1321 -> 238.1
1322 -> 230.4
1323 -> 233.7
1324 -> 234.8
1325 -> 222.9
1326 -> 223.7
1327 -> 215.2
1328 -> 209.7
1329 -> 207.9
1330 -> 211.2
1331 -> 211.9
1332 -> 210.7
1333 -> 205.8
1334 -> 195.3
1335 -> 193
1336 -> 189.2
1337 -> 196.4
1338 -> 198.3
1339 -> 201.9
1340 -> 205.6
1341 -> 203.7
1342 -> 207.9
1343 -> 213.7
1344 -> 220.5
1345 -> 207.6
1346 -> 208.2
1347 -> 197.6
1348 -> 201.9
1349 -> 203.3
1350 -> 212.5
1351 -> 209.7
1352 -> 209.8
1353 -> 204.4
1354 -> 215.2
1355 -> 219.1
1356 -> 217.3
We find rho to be 1186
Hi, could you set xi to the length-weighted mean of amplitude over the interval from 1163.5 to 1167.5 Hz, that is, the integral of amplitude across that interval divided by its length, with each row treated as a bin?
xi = 175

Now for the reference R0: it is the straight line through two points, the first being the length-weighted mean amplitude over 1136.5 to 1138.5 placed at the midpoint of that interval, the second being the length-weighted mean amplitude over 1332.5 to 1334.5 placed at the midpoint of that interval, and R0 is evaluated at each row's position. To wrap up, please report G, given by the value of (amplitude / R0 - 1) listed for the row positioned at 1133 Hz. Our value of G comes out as -0.08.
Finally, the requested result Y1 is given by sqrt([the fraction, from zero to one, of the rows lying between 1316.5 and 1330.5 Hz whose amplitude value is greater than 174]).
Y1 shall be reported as 1.00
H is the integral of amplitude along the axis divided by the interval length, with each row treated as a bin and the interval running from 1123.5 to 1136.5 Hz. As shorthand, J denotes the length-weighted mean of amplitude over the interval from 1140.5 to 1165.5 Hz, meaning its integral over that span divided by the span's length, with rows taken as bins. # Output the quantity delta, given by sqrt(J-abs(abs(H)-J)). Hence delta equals 13.2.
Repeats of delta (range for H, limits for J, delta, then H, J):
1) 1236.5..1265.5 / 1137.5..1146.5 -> 12.7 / 162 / 196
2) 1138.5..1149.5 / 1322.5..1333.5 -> 14.2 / 200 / 217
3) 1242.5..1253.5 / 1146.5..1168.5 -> 12.7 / 161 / 190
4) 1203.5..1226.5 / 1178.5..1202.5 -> 12.8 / 165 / 173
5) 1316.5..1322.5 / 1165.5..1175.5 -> 9.9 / 238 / 168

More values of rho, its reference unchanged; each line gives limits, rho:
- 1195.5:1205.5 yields 1198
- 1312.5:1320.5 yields 1313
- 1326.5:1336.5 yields 1327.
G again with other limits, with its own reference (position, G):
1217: -0.16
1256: -0.13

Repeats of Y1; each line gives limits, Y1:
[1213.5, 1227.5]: 0.00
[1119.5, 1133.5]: 0.27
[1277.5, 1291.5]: 0.85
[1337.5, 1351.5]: 1.00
